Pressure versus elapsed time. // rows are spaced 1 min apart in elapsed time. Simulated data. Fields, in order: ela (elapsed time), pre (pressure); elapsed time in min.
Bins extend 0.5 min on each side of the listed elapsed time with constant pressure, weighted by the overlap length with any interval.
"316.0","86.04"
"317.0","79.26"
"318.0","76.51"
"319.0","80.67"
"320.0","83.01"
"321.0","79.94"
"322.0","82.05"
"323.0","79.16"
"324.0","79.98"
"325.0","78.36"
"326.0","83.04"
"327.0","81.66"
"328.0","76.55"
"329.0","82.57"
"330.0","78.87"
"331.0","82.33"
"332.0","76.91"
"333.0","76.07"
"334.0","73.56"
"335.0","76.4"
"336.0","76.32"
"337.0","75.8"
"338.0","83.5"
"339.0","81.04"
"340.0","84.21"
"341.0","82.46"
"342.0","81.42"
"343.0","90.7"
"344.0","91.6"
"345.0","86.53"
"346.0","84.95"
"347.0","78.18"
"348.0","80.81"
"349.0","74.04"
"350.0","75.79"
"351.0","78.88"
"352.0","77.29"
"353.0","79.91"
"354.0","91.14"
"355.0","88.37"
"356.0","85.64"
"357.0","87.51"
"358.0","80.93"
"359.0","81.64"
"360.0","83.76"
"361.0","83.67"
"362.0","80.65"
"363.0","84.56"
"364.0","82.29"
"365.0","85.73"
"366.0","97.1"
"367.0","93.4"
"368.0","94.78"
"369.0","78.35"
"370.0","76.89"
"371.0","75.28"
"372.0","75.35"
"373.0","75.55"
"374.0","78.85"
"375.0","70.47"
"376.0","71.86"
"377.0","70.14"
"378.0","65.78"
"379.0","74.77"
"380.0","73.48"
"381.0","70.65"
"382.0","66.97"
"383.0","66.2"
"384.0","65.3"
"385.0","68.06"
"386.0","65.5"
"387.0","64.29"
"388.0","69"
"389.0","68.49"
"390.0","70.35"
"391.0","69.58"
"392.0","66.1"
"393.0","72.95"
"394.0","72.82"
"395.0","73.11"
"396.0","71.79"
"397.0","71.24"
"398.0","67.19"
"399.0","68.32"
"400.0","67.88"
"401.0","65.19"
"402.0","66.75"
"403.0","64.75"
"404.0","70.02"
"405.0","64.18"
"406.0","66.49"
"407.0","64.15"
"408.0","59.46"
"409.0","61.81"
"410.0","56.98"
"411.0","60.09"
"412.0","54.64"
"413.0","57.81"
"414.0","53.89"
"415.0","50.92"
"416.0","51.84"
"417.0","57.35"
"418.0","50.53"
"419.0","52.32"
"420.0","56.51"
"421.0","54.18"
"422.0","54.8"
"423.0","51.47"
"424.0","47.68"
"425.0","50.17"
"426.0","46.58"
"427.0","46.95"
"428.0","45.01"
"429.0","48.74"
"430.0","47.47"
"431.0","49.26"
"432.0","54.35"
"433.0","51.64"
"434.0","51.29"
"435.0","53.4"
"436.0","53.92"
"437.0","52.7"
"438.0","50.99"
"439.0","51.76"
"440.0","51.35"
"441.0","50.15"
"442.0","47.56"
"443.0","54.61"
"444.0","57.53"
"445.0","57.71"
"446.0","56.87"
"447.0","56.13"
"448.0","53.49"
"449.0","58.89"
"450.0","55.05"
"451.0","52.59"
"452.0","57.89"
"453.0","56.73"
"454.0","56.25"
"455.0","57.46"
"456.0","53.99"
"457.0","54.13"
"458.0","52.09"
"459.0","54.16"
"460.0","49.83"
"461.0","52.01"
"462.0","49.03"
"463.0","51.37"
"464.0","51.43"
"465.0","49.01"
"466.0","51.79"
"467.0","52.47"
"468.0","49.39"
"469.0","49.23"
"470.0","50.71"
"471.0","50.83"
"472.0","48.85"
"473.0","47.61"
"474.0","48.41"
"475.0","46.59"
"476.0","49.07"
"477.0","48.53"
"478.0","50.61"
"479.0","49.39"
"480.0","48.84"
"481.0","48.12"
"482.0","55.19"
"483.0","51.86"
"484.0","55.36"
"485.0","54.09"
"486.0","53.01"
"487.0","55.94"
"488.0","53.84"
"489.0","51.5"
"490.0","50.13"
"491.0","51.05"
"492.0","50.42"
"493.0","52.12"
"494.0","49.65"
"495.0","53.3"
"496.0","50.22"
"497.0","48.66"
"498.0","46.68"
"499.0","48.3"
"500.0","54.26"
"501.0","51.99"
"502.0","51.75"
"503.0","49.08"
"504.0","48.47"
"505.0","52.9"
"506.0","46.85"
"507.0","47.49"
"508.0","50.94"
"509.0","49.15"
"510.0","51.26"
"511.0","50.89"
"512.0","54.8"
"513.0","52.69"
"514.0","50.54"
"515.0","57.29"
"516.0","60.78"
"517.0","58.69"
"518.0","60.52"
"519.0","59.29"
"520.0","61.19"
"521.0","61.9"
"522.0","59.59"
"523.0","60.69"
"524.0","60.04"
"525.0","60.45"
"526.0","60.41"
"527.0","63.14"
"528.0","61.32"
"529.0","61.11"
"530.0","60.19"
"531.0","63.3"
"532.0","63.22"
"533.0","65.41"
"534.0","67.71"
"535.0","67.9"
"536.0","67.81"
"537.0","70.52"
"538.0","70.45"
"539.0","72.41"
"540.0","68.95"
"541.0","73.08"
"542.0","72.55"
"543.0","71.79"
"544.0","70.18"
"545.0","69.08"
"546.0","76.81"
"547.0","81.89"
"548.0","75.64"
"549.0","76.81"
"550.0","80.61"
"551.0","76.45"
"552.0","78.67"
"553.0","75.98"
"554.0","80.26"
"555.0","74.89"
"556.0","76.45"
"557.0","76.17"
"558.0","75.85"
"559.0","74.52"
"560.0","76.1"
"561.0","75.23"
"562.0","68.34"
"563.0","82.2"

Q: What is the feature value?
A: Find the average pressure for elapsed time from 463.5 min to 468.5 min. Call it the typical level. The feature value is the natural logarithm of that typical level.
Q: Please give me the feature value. 3.93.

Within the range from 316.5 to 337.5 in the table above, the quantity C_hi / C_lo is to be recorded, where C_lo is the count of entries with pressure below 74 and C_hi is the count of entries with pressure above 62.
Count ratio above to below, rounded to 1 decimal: 21.0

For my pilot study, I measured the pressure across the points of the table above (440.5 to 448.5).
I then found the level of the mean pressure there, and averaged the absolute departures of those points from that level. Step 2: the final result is 2.9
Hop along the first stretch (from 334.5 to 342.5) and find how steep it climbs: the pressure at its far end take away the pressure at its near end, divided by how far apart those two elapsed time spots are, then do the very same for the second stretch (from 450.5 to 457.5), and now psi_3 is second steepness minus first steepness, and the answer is -0.5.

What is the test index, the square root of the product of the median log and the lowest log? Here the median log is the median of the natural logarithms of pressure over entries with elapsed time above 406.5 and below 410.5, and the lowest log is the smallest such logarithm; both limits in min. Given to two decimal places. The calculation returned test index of 4.07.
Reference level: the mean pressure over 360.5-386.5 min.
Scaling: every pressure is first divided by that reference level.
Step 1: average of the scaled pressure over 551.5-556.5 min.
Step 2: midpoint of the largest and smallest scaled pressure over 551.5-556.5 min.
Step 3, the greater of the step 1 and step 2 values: 1.0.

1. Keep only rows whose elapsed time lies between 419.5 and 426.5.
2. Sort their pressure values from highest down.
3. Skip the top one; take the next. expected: 54.8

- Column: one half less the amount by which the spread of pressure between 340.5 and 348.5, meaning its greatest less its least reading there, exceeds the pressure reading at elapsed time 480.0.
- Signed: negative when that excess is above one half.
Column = 35.9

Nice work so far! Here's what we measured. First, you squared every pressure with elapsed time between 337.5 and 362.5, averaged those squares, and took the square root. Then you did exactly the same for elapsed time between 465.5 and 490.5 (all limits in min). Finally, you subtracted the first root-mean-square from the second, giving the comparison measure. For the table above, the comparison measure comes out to -32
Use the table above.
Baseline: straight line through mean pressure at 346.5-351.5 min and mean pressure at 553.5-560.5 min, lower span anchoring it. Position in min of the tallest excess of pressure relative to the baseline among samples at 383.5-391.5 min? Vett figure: 390.0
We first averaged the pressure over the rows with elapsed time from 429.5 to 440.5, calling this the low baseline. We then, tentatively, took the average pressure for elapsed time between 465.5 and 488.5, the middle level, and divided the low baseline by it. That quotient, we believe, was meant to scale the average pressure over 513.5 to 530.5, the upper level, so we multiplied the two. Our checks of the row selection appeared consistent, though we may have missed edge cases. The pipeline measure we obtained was 61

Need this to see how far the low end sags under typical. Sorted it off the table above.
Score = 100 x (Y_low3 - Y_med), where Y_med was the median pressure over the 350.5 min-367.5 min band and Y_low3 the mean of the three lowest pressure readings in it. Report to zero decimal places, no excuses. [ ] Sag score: -507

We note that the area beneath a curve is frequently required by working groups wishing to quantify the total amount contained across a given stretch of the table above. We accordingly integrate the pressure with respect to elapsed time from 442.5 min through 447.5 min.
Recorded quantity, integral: 283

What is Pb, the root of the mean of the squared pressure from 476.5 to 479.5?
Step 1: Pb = 50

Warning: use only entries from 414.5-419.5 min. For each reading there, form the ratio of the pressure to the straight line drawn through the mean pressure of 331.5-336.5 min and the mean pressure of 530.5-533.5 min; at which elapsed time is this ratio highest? 417.0 min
